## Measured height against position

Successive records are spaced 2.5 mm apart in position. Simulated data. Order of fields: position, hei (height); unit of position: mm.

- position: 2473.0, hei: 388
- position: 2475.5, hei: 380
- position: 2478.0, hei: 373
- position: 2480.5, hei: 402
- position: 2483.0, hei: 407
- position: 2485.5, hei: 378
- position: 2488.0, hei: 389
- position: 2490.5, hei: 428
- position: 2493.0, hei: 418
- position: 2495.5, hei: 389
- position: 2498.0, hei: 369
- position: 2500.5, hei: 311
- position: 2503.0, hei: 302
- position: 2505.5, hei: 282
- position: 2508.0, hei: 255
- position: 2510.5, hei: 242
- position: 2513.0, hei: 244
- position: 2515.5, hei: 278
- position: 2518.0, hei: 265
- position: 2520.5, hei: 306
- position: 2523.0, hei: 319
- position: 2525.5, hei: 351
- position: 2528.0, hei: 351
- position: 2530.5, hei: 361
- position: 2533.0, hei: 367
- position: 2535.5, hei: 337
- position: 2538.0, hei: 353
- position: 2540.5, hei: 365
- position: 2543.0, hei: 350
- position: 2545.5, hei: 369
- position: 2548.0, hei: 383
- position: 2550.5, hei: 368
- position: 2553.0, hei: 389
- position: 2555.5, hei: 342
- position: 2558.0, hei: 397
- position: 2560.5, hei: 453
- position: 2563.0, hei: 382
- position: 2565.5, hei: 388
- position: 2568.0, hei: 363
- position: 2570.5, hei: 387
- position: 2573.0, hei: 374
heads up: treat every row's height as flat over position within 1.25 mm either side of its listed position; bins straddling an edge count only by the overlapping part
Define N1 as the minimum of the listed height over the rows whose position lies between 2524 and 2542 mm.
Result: 337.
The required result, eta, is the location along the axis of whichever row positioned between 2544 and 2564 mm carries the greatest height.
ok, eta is 2560.5 mm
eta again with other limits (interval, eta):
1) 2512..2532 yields 2530.5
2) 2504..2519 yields 2505.5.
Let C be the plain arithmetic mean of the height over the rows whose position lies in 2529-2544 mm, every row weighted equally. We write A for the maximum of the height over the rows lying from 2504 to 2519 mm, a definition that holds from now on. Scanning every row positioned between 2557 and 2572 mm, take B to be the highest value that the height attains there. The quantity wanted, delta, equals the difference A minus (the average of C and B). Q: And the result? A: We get -122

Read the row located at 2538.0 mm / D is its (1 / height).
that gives 0.0028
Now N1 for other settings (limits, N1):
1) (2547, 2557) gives 342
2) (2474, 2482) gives 373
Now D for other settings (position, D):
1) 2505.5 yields 0.0035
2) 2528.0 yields 0.0028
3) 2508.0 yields 0.0039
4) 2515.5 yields 0.0036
